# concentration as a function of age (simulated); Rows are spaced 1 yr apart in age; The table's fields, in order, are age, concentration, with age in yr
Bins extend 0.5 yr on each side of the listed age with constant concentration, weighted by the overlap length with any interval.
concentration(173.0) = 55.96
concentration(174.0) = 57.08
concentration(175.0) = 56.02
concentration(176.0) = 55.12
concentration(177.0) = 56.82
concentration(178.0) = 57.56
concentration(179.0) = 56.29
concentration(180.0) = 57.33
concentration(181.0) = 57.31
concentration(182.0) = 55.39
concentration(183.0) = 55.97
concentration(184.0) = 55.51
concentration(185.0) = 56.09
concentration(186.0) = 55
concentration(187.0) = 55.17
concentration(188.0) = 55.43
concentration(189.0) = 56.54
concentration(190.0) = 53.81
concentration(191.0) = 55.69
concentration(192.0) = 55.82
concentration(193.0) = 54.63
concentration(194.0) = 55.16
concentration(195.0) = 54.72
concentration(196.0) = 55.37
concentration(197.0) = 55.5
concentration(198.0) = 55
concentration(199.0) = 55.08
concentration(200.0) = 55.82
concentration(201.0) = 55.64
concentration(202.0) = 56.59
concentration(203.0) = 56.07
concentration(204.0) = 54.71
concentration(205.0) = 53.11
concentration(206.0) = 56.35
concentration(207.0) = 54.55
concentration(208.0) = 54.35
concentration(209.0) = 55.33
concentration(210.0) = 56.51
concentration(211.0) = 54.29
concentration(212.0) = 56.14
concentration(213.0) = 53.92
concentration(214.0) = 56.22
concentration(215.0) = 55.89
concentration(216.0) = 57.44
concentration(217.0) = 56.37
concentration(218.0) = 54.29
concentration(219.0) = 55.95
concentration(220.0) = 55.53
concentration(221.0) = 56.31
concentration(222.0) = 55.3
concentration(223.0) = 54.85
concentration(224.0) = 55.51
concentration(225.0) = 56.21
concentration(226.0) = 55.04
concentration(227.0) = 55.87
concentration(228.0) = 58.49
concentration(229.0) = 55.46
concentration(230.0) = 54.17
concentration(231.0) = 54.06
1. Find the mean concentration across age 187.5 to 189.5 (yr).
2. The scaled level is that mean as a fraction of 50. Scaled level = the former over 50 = 1.12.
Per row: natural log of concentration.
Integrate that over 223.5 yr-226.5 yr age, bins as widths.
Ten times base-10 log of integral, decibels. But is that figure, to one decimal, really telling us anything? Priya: 10.8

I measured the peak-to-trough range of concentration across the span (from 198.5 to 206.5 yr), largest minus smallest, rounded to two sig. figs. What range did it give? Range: 3.5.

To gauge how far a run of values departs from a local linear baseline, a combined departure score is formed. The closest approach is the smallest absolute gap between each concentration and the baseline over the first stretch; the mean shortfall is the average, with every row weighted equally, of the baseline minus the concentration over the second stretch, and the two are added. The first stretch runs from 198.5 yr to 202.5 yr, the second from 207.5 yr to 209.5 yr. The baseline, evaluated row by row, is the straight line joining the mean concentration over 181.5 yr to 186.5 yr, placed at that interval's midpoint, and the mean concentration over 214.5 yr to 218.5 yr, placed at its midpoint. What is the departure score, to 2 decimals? 1.09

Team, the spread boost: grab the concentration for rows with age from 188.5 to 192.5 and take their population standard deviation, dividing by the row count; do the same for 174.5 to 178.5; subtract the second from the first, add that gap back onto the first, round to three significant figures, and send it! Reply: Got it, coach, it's 1.11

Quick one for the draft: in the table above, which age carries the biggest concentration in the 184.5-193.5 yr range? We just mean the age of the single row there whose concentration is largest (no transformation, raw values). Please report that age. 189.0 yr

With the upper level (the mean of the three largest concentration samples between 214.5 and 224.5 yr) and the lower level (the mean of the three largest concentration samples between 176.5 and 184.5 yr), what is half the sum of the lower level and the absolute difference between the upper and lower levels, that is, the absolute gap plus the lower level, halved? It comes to 29.0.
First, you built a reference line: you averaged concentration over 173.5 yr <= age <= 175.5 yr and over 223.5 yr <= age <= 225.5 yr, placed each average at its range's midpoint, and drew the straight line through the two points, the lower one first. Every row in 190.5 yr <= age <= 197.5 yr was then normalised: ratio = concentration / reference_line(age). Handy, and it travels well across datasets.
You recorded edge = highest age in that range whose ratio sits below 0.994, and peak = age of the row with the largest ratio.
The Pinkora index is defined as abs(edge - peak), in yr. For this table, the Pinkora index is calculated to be 5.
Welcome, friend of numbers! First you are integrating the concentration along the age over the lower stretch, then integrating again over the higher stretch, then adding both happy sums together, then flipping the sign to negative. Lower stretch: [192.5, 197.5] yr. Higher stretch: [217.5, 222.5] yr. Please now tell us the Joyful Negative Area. -553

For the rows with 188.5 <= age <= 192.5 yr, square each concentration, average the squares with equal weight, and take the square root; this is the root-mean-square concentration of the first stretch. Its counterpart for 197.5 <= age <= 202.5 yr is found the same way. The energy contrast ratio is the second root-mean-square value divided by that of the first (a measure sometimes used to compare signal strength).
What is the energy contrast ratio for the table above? 1.00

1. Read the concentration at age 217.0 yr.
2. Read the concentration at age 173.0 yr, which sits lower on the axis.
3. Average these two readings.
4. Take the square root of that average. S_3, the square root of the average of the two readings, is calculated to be 7.49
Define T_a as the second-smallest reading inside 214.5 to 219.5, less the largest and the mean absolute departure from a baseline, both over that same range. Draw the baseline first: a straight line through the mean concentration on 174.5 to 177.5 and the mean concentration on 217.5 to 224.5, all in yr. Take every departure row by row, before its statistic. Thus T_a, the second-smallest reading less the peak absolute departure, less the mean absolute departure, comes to 52.9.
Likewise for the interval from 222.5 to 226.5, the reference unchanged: 53.7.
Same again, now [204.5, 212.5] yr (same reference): 50.7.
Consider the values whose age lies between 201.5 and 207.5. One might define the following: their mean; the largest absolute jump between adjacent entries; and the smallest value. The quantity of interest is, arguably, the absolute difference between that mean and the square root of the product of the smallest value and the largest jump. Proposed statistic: 42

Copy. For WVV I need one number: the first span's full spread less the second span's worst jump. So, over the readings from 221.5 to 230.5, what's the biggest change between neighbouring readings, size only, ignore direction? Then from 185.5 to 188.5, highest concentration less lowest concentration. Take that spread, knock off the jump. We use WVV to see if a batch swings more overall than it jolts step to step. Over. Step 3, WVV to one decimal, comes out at -2.6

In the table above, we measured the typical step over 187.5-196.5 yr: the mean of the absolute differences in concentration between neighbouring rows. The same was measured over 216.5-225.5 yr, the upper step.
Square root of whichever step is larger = 1.04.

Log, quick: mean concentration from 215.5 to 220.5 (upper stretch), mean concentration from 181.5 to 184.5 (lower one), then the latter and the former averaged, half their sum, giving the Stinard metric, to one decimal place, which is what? 55.8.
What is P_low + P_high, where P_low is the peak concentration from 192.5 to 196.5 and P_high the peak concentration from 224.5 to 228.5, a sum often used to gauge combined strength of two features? 114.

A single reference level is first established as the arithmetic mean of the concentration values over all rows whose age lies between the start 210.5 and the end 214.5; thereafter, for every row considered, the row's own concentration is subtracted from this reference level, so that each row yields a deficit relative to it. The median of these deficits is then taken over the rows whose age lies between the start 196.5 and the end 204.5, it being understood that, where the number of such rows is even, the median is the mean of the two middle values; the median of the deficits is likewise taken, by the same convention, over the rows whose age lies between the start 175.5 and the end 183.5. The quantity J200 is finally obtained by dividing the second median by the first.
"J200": 3.3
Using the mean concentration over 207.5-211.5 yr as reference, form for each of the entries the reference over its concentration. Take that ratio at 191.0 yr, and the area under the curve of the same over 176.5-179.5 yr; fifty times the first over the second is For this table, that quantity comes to 17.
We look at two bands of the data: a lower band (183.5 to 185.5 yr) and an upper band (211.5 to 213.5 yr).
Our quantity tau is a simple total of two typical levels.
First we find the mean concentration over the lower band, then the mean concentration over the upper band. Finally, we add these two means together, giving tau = 111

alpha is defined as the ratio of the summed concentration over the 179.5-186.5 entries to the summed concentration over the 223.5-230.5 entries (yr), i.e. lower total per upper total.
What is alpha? 1.00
